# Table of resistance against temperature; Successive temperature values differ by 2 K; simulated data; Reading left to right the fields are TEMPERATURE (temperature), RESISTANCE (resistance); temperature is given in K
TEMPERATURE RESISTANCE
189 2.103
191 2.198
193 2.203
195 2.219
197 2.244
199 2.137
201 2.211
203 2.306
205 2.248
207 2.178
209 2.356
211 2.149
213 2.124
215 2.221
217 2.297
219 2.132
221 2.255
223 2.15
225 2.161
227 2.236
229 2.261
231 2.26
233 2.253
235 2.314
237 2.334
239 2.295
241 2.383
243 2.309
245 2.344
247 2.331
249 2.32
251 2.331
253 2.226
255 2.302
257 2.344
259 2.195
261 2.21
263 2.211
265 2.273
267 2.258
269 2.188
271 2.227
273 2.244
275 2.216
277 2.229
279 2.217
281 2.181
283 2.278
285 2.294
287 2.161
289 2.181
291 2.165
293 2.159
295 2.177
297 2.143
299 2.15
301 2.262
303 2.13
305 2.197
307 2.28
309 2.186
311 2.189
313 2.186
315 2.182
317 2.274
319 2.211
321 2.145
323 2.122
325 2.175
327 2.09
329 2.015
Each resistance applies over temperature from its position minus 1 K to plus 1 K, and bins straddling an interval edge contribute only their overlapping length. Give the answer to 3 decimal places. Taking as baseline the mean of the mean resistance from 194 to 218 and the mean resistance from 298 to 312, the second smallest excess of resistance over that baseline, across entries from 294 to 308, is -0.069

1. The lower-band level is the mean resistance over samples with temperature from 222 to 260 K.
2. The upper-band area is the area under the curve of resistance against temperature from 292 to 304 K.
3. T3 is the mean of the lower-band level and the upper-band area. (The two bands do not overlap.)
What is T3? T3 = 14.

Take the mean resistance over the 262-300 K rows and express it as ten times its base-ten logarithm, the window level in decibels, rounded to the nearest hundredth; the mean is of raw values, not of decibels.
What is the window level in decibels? 3.44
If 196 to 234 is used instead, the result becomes 3.46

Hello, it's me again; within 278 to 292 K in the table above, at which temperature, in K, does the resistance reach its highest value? 285 K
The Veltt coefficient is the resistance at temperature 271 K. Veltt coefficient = 2.227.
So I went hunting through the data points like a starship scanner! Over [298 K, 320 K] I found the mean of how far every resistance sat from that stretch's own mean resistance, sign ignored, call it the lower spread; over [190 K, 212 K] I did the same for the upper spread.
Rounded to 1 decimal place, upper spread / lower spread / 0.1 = 12.6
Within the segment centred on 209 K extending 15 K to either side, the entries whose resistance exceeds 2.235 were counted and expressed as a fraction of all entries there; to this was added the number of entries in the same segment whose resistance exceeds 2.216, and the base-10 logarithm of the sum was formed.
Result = 0.92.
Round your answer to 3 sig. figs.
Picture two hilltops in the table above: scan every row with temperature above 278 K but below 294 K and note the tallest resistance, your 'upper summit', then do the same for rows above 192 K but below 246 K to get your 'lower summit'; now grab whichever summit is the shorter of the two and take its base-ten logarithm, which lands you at 0.361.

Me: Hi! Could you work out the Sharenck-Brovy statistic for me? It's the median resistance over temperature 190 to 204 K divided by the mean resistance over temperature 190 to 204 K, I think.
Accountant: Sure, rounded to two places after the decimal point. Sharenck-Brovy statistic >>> 1.00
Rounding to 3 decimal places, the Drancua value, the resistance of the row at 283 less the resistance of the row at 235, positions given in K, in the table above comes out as -0.036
